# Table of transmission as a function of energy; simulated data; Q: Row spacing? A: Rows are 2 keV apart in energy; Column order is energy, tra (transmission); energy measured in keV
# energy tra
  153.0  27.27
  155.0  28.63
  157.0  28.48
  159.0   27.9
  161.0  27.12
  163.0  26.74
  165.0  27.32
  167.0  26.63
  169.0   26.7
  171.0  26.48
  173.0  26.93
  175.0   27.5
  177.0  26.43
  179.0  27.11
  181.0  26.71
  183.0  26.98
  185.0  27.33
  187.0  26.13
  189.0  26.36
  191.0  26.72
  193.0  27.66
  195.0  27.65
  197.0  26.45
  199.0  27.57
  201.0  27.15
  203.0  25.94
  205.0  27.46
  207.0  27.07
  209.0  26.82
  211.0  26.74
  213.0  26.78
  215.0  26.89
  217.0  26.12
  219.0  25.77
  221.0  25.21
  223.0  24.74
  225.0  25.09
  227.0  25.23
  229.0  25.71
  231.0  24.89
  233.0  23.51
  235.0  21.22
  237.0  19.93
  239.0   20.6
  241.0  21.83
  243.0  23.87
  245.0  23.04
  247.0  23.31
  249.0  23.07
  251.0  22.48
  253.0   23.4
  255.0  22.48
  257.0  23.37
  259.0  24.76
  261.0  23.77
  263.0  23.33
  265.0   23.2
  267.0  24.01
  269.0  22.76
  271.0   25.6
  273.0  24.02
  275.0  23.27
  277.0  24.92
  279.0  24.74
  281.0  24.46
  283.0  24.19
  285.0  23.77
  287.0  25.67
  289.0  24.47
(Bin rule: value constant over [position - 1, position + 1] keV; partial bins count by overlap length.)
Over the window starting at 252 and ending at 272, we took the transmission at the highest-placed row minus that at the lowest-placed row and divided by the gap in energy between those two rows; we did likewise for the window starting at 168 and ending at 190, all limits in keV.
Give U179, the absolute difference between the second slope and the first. 0.14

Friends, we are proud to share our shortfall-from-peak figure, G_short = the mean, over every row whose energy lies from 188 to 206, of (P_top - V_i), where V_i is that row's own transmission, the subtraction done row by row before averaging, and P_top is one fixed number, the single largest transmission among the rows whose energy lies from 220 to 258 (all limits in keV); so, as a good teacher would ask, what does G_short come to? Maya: -1.3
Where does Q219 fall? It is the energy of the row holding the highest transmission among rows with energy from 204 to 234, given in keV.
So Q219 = 205.0 keV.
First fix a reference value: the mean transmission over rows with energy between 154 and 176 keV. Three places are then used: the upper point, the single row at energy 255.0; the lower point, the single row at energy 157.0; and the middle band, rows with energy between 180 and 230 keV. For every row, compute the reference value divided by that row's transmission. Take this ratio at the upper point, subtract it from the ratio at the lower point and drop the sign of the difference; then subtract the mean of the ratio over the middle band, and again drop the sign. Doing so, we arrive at 0.78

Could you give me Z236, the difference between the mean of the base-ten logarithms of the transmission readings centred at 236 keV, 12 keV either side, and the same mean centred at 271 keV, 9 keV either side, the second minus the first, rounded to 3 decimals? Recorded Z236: 0.016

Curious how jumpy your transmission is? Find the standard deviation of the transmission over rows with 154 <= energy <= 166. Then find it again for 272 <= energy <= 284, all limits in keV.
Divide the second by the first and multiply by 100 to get 77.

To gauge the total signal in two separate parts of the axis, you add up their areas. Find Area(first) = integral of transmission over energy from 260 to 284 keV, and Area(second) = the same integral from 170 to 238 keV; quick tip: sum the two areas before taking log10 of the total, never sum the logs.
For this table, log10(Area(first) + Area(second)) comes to 3.37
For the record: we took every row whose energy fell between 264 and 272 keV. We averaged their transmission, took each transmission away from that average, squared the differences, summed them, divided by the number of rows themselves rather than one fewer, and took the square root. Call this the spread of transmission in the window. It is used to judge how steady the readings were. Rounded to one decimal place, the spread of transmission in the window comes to 1.1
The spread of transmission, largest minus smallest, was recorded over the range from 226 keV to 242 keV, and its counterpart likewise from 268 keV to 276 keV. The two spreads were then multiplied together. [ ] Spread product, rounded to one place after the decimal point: 16.4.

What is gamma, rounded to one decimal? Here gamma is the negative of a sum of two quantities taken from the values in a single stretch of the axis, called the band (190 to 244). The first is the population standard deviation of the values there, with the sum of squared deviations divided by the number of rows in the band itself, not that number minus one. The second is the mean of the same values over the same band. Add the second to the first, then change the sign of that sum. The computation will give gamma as -27.5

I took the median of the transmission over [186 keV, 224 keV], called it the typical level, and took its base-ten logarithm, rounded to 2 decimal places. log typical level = 1.43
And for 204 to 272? 1.38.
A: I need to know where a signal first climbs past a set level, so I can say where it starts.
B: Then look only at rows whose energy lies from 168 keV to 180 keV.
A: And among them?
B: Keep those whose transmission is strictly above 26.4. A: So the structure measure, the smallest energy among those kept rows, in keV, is 169.0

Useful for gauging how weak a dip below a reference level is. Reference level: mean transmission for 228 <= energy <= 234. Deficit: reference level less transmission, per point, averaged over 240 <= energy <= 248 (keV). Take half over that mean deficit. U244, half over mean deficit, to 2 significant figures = 0.30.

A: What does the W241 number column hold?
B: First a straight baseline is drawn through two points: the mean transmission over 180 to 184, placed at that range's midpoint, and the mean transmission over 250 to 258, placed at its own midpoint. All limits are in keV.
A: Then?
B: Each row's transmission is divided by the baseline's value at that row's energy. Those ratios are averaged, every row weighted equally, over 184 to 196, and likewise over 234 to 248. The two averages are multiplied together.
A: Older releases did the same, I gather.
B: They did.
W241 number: 0.95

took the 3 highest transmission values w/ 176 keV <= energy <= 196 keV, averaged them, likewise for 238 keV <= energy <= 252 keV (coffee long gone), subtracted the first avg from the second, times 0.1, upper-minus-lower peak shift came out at -0.41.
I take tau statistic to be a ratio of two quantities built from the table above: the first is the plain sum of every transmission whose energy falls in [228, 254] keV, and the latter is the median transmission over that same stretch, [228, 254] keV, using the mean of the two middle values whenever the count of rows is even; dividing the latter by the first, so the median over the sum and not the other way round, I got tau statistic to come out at 0.0777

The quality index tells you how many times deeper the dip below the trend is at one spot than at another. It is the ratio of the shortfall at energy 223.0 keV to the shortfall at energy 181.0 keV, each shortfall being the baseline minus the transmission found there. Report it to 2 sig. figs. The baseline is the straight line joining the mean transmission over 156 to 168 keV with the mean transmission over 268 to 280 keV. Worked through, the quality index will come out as 7.5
